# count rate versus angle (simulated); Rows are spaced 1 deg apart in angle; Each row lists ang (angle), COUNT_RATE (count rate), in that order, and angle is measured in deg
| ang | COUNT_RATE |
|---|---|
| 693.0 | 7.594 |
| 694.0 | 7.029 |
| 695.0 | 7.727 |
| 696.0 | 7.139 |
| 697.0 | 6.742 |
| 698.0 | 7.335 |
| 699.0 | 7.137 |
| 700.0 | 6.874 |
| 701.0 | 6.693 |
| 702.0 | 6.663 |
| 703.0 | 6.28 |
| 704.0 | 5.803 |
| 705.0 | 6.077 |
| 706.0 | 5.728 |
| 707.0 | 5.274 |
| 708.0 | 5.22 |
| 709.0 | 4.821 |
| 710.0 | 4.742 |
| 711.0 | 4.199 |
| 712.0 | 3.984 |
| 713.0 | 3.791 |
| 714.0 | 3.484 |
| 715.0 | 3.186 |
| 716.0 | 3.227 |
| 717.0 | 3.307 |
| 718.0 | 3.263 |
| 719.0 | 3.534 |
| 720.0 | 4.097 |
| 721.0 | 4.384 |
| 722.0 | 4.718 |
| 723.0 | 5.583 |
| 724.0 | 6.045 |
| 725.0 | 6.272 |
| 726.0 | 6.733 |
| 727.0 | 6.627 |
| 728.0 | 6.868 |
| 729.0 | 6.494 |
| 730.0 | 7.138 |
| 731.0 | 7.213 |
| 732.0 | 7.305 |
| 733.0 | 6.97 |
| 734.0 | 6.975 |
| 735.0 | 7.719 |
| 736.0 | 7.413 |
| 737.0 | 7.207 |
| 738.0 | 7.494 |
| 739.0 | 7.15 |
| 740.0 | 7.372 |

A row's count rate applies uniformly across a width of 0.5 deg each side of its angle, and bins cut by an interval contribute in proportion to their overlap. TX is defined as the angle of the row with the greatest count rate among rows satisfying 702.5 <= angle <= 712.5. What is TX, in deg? 703.0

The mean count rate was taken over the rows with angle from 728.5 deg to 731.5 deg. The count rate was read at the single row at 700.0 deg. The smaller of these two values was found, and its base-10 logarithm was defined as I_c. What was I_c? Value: 0.837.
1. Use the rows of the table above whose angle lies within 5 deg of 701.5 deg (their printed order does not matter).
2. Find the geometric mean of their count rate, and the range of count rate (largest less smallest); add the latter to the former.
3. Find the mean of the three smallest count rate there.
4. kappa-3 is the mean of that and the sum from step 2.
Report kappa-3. 7.0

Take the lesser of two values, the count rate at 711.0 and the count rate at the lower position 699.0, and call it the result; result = 4.2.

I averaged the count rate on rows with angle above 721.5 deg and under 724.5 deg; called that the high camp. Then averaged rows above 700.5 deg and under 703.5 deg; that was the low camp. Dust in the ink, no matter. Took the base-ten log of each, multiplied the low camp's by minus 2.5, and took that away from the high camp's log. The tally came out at 2.78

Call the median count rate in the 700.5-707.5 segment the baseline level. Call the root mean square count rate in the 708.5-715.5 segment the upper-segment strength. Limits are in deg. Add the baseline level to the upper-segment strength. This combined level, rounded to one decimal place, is 10.1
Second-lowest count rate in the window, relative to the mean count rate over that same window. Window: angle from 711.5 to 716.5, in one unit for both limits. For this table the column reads 0.91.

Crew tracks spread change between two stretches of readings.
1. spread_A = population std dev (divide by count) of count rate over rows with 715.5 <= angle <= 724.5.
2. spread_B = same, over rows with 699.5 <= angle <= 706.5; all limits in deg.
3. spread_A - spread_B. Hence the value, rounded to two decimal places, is 0.56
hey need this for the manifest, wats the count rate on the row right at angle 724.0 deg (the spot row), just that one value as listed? 6.045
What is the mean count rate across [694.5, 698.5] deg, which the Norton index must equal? 7.2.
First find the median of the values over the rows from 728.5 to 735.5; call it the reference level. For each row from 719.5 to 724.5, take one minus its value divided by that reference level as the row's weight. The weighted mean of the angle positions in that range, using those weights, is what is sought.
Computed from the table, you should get 721.5 deg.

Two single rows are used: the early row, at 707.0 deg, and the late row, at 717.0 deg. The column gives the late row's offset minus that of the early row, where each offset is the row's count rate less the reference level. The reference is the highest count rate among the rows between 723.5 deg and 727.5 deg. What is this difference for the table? -2.0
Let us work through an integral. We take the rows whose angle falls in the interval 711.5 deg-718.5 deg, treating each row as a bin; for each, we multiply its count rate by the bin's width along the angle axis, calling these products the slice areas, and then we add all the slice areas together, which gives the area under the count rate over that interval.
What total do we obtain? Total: 24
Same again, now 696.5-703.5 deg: 48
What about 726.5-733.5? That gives 49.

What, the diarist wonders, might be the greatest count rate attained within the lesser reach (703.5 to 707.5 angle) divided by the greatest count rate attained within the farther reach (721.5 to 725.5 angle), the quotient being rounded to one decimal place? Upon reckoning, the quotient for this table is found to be 1.0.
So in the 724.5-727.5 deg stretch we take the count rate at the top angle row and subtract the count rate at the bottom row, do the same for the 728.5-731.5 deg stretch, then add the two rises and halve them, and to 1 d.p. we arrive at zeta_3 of 0.5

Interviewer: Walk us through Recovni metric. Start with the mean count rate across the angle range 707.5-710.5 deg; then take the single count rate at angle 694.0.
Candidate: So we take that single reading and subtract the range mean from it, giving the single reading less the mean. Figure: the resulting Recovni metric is 2.1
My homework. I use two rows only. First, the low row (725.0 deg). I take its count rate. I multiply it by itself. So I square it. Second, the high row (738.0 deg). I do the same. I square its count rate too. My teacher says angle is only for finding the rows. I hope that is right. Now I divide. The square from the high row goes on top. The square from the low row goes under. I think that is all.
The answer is 1.4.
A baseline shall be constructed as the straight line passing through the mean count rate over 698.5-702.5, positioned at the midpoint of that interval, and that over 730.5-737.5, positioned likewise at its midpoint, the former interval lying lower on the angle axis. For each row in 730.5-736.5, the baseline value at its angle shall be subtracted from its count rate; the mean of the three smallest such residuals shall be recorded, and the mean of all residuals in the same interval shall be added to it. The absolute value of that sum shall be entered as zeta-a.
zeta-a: 0.2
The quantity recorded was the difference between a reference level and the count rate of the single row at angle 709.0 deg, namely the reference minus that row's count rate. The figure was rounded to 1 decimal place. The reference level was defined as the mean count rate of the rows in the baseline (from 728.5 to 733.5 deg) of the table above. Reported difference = 2.2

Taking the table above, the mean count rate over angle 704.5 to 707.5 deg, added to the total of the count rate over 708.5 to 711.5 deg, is 19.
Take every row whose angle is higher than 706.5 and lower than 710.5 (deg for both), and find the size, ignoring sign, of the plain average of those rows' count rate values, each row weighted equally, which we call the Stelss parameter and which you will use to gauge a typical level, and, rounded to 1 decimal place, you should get 5.0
